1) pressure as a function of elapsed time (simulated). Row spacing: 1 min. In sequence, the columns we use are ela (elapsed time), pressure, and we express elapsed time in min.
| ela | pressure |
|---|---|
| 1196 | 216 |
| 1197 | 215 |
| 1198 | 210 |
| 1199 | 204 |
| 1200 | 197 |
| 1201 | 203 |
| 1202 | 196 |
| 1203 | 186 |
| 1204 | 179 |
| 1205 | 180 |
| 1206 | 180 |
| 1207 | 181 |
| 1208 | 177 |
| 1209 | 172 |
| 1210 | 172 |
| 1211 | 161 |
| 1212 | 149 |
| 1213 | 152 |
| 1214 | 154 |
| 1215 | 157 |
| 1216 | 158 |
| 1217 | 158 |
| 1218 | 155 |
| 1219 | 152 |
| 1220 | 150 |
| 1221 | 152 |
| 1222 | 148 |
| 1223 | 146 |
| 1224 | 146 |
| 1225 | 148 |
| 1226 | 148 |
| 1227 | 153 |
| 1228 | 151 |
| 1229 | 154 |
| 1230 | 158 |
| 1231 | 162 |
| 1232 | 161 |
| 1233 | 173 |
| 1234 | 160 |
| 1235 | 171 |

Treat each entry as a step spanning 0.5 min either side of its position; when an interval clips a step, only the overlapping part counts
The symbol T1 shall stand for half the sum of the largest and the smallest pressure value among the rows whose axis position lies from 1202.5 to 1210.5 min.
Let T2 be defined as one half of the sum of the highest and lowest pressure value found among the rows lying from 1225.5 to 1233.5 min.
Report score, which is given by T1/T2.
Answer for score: 1.12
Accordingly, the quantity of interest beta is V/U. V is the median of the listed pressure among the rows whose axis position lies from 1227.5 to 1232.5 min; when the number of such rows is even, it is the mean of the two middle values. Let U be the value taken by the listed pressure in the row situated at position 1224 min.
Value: 1.08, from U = 146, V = 158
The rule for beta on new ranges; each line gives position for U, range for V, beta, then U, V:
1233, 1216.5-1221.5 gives 0.88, 173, 152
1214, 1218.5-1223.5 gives 0.97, 154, 150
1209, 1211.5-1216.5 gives 0.90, 172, 154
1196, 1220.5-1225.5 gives 0.69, 216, 148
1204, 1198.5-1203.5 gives 1.10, 179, 197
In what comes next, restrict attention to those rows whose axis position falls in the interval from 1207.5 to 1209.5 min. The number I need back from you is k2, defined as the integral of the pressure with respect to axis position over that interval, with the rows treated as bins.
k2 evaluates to 349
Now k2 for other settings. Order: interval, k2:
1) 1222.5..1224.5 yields 292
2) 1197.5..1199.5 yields 414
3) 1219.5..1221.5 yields 302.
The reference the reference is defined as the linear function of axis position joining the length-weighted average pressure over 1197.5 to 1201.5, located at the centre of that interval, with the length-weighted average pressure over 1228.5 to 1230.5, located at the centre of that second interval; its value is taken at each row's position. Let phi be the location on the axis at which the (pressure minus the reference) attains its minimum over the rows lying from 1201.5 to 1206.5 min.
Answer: 1204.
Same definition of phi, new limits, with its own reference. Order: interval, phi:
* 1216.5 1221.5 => 1220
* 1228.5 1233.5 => 1229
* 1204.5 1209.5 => 1209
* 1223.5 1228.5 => 1224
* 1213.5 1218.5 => 1214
